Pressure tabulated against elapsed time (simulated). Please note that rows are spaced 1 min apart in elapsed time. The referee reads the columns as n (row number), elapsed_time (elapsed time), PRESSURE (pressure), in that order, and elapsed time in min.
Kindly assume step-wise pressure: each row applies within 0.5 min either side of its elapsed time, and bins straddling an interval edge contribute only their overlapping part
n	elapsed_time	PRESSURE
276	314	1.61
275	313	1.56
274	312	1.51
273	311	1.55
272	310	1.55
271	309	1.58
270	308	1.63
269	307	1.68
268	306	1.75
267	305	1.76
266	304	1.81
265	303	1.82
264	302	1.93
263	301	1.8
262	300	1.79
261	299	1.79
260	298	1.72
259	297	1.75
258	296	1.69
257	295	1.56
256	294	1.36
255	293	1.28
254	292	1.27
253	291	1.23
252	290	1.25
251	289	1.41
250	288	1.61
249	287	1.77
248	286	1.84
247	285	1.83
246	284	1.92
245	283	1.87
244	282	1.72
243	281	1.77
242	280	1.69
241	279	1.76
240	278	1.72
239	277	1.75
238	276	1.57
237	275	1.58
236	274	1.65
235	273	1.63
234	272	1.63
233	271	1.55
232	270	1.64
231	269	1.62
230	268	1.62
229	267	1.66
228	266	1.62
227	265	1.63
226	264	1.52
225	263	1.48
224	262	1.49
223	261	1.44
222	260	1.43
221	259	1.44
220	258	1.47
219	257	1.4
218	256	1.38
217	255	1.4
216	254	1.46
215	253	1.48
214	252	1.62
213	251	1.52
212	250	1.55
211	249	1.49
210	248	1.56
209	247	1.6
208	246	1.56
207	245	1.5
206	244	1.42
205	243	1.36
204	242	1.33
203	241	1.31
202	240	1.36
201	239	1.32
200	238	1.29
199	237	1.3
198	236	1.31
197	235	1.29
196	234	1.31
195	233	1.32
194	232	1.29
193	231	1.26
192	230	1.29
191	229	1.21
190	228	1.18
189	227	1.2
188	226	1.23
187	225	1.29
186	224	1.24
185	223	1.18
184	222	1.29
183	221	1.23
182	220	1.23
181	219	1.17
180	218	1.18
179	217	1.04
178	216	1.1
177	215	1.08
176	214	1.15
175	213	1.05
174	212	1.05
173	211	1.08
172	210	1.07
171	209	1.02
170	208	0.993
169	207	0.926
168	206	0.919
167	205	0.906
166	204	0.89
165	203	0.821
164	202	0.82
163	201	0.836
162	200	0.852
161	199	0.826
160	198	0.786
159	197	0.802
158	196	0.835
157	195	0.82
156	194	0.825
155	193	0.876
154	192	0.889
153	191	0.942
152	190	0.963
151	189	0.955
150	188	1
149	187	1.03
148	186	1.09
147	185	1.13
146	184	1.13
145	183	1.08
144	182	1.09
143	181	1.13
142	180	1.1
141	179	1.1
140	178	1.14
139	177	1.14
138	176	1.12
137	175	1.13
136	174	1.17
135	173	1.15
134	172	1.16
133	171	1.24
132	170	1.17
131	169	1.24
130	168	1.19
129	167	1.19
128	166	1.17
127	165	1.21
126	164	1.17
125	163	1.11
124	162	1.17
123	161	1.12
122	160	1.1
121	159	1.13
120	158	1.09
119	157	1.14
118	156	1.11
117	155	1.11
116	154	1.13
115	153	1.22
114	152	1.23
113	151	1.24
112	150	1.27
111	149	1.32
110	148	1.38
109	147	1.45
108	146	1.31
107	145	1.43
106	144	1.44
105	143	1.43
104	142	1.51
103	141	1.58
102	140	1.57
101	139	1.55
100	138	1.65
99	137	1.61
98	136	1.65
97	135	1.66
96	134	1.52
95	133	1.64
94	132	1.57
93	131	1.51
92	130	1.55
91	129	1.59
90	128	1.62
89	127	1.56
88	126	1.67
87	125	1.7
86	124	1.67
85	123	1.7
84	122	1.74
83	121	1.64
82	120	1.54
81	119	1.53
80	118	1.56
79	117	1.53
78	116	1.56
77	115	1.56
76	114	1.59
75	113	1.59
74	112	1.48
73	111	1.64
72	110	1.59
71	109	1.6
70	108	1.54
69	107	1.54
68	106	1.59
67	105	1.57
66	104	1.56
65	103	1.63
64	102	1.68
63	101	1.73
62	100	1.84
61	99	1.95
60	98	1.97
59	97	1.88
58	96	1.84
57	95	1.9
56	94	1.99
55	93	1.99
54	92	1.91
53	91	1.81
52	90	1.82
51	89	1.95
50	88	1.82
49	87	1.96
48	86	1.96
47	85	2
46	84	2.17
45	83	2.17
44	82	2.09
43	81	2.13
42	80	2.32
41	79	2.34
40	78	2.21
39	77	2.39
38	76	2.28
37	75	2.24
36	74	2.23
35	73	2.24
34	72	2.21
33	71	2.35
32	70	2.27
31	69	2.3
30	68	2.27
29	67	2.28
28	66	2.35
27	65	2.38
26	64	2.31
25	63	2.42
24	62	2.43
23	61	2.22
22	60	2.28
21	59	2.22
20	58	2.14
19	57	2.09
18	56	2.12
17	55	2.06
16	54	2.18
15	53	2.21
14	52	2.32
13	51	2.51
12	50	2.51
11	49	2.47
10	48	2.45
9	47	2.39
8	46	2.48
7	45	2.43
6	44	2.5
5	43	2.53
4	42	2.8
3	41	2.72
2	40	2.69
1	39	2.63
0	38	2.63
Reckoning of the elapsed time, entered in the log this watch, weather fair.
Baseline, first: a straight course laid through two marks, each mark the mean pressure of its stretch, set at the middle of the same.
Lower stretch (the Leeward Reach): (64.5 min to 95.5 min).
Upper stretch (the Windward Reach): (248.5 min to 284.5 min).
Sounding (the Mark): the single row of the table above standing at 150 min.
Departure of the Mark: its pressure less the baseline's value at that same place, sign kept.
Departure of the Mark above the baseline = -0.66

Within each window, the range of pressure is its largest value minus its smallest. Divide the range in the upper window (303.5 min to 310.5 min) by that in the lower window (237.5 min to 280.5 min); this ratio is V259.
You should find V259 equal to 0.55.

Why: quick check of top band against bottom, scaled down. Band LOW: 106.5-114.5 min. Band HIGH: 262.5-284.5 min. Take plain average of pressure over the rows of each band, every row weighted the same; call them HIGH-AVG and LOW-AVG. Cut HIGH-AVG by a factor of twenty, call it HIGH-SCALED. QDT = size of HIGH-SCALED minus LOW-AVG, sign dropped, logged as 1.49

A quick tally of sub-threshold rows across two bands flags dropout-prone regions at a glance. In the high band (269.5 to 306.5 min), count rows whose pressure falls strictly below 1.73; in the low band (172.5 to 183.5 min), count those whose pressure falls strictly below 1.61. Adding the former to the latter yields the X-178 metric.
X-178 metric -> 31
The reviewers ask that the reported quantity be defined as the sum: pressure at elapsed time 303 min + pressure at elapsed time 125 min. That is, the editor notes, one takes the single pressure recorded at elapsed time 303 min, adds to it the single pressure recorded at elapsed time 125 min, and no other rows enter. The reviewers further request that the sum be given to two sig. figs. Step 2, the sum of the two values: 3.5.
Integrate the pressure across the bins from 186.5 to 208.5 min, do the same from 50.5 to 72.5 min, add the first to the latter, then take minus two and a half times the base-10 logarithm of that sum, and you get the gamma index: -4.60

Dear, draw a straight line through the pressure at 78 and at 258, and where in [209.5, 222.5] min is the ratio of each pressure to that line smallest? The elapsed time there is 212 min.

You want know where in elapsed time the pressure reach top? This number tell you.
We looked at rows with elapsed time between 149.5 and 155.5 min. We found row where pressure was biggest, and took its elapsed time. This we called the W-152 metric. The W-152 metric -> 150 min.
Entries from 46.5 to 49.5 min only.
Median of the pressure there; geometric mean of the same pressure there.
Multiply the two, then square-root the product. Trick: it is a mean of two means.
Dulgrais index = 2.4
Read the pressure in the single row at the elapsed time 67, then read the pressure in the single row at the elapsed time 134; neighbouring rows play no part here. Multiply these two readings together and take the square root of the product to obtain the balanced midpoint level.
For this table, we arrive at 1.86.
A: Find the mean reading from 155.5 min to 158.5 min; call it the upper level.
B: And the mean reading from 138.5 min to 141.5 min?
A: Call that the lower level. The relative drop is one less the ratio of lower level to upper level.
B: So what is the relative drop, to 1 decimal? -0.4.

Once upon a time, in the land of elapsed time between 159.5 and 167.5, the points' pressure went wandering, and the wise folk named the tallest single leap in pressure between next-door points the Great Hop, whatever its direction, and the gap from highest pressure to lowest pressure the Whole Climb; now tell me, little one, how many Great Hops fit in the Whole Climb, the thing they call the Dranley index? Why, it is 1.83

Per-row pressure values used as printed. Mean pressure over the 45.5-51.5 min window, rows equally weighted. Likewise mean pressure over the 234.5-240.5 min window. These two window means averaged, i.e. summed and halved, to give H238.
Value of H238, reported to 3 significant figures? 1.89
